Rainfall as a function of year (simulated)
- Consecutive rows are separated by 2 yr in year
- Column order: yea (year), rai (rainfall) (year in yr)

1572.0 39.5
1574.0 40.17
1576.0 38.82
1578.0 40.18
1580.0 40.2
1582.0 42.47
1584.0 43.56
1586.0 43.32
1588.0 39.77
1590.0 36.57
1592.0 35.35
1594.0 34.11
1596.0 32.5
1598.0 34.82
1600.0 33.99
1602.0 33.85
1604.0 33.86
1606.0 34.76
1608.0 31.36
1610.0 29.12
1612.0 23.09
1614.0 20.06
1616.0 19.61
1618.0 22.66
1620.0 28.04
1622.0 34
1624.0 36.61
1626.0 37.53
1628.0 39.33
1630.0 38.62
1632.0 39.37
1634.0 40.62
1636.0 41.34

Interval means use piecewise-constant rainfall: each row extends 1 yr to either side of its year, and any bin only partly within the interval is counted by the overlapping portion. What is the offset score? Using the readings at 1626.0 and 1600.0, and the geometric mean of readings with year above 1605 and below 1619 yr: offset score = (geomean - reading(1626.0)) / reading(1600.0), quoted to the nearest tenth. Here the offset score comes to -0.4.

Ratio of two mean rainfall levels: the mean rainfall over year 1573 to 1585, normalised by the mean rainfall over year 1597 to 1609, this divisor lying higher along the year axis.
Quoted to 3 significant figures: 1.21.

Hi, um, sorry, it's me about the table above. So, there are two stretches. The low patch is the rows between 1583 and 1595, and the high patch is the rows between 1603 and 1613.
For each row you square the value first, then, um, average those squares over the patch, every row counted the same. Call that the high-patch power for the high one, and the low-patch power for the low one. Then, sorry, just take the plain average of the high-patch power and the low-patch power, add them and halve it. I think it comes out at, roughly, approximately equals 1231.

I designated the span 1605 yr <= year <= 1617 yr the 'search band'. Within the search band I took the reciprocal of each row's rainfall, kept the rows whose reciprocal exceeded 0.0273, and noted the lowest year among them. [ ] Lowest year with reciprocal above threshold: 1606.0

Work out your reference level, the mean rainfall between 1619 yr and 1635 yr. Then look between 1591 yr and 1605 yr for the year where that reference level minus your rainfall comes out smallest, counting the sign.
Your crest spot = 1592.0 yr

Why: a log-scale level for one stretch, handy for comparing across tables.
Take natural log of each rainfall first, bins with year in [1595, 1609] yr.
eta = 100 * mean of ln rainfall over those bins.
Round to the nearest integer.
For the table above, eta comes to 351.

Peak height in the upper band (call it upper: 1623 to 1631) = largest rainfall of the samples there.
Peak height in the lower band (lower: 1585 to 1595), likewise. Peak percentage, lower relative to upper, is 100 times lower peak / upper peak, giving 110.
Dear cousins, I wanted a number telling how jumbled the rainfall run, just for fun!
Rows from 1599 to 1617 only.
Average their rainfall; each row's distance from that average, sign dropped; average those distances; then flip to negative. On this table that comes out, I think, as -5.3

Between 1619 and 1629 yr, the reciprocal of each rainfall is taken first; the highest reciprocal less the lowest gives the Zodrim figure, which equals 0.010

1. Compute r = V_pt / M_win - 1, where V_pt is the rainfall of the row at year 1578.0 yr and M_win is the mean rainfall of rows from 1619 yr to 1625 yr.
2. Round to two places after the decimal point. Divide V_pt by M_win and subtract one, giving 0.22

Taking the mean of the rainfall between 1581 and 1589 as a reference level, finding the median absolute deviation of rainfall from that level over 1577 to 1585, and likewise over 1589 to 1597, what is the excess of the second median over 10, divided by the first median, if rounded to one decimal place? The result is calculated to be -1.5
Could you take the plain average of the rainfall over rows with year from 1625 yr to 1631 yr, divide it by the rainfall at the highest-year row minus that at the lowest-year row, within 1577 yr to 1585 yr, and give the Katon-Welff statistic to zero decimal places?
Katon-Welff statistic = 11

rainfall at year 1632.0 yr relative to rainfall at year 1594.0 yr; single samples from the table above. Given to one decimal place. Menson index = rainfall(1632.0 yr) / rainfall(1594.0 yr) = 1.2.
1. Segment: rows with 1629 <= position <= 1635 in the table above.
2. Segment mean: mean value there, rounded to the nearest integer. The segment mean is 40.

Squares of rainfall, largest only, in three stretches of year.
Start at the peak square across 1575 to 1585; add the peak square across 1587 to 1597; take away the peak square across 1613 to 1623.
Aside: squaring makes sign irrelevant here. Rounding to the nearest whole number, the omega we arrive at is 2323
